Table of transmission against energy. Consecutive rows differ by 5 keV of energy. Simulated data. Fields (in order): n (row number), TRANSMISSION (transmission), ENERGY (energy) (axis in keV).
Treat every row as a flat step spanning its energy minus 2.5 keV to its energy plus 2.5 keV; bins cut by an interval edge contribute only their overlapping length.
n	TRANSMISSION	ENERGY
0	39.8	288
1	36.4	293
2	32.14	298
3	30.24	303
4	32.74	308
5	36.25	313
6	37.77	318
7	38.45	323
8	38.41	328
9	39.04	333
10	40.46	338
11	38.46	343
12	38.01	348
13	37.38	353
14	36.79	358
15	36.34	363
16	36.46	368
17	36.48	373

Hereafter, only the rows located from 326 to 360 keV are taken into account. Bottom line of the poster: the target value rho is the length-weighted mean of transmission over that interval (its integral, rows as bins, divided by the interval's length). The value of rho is 38.4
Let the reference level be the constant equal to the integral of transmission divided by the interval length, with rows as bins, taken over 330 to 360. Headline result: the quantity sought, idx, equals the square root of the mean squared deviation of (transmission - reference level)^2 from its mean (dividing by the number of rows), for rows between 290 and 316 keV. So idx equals 23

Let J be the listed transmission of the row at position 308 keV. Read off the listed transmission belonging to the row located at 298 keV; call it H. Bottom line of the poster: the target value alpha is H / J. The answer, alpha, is 0.98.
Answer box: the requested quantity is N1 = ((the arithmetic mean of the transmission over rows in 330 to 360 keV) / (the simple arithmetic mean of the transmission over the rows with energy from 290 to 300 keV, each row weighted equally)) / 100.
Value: 0.0112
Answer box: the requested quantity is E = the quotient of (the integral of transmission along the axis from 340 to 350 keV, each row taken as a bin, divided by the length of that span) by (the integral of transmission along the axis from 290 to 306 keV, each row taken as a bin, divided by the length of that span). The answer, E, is 1.16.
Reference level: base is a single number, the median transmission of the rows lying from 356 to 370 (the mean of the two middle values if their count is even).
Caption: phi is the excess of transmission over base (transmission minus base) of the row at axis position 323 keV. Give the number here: 2.0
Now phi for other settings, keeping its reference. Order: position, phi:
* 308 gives -3.7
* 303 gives -6.2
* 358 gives 0.3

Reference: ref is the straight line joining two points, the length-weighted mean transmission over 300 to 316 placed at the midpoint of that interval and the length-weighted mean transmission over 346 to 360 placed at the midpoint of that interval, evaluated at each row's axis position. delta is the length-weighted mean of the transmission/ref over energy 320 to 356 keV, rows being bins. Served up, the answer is 1.07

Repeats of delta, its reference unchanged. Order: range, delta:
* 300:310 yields 0.96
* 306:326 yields 1.07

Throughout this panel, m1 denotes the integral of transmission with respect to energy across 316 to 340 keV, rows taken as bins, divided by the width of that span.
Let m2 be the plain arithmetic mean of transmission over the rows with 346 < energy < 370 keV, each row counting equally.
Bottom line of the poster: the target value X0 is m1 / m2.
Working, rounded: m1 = 38.8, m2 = 37.0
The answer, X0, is 1.05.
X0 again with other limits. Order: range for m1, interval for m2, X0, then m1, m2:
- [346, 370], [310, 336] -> 0.97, 37.0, 38.0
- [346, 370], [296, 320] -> 1.09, 37.0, 33.8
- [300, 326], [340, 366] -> 0.94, 35.1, 37.4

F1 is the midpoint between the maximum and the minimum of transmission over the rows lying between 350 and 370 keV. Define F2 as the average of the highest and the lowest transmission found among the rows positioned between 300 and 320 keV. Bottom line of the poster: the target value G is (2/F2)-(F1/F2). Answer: -1.03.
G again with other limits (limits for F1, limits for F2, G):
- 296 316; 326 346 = -0.79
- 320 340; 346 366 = -1.01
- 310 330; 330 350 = -0.90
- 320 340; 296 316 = -1.13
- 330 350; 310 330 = -1.00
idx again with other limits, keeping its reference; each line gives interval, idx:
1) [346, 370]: 2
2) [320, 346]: 2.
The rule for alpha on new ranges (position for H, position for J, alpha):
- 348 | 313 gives 1.05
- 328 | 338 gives 0.95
